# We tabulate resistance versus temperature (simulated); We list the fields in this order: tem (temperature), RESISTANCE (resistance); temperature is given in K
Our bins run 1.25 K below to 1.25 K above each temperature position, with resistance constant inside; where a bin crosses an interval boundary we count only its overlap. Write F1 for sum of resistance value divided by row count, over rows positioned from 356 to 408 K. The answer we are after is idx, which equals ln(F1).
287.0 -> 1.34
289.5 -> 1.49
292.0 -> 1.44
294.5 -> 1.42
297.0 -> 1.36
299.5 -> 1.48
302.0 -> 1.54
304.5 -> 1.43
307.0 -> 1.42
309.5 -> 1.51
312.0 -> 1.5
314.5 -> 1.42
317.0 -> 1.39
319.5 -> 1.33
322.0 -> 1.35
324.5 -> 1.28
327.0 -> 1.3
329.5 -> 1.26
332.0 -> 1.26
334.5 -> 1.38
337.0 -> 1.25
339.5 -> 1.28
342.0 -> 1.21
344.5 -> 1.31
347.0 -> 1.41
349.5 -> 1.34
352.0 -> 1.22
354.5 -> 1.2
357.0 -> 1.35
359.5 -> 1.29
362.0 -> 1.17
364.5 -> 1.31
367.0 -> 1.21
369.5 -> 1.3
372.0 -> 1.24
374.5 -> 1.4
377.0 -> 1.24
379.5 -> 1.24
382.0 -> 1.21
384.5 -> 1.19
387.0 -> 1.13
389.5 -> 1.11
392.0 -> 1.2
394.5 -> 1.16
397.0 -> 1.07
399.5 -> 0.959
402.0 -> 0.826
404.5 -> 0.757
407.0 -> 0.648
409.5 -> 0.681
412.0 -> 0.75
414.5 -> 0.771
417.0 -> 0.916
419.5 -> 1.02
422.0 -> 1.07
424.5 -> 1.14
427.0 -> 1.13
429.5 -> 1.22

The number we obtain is 0.13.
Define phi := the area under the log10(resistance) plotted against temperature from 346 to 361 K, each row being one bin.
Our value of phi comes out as 1.7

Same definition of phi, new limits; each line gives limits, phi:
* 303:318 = 2.4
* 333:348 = 1.7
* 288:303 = 2.4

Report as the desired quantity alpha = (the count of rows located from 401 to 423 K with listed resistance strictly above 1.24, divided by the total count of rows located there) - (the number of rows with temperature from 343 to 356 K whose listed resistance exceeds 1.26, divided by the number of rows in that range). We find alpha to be -0.6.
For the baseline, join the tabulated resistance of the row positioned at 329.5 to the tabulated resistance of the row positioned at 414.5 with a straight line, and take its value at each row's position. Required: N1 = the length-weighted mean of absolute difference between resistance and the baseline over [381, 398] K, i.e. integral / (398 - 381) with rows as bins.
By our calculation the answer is 0.24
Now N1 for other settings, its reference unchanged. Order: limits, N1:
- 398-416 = 0.08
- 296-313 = 0.08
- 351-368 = 0.16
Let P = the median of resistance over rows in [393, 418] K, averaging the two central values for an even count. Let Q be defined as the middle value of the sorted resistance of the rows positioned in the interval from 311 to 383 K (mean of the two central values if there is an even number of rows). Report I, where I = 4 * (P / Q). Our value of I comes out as 2.5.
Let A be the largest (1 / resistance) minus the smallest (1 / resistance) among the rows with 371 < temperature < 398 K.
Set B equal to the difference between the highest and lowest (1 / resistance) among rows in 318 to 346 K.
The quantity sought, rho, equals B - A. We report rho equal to -0.1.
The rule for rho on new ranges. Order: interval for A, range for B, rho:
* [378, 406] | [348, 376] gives -0.4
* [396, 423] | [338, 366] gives -0.5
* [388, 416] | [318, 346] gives -0.6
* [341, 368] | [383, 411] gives 0.6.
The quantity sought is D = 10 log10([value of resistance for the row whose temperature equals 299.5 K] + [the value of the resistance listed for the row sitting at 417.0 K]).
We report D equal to 3.8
